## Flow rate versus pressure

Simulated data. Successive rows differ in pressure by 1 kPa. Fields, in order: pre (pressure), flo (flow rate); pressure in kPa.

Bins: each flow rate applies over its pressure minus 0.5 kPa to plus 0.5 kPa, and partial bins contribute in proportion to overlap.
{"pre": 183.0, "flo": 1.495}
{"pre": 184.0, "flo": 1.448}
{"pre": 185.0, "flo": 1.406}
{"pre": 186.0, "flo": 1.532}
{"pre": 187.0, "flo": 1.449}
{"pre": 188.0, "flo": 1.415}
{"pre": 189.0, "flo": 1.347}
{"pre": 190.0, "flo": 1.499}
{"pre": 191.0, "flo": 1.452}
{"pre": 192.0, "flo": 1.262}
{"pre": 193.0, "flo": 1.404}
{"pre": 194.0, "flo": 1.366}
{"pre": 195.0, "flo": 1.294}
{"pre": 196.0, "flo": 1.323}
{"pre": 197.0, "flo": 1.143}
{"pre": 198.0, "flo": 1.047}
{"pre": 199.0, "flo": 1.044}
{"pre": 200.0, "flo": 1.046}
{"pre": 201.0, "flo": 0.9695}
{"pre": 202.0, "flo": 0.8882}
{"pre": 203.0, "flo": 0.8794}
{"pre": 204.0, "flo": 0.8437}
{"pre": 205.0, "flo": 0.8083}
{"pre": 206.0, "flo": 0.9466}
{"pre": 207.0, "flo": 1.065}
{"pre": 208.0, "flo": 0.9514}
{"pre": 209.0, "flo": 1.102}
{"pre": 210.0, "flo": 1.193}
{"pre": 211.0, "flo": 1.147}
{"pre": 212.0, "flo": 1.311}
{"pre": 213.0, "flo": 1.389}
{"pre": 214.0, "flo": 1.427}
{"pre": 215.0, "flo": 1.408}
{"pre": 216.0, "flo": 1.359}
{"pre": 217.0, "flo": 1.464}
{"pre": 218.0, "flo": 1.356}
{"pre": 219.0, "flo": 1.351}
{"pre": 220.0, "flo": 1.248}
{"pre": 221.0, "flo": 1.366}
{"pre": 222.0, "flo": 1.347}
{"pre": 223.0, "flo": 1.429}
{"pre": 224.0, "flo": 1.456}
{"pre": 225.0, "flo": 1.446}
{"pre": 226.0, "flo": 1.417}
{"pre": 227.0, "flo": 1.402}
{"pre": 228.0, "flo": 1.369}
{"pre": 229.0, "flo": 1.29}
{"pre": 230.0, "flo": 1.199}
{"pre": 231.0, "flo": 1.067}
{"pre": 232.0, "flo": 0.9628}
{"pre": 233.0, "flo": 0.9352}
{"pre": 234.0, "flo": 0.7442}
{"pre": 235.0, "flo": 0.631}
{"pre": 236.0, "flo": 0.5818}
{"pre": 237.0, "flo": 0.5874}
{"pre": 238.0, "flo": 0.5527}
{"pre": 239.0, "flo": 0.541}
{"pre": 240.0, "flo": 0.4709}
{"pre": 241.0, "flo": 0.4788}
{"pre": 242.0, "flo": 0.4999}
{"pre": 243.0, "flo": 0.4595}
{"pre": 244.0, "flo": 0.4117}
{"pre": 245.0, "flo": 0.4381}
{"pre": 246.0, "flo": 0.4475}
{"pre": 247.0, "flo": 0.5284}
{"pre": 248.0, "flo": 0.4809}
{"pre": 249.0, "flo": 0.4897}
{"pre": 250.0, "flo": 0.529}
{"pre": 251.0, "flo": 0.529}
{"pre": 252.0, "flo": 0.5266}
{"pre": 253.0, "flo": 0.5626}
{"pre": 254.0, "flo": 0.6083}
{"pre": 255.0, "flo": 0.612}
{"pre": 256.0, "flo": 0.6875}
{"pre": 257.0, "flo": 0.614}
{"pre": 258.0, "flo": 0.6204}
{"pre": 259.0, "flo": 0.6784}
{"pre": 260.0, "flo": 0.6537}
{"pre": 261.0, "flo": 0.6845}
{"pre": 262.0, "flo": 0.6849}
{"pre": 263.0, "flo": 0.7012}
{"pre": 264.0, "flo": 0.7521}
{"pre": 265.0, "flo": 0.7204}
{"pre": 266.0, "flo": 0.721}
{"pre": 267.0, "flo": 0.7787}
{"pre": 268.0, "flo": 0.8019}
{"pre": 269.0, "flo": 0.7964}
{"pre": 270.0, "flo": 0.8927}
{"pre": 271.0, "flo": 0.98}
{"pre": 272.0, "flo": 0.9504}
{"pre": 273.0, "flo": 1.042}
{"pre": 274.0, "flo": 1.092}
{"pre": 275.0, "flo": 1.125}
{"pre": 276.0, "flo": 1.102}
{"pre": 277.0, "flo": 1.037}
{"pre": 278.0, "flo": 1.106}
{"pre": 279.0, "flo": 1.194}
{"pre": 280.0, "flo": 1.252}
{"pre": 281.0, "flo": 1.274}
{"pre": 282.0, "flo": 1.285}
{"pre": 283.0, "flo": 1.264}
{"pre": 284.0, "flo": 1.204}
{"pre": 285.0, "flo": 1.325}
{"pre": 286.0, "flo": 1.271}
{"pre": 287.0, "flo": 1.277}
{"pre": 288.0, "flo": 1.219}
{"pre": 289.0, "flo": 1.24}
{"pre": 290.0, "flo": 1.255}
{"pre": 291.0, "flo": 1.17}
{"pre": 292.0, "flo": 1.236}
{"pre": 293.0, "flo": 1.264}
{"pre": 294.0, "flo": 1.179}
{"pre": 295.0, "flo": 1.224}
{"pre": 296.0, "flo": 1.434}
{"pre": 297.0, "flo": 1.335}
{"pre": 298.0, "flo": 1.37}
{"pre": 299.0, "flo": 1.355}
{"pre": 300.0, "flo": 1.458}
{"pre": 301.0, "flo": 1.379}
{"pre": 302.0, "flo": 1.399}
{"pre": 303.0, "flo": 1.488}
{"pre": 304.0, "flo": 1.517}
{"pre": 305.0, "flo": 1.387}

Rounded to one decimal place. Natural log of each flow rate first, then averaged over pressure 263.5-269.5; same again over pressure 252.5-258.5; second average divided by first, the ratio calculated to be 1.8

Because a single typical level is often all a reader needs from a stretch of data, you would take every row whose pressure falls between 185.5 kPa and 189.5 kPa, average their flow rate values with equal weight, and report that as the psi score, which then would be 1.4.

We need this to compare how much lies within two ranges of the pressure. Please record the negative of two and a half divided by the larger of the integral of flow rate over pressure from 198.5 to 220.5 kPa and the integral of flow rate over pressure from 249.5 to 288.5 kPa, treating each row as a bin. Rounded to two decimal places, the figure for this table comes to -0.07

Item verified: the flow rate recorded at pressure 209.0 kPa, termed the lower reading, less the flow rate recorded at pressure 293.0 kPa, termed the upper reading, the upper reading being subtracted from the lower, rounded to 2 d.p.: -0.16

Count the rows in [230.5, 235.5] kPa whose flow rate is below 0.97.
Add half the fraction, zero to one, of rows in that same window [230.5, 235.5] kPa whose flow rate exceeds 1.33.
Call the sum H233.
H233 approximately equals 4.0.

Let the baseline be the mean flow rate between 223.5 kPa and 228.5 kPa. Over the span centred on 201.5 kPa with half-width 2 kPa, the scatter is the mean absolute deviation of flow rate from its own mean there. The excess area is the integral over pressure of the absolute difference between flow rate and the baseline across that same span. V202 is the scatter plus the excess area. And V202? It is 2.0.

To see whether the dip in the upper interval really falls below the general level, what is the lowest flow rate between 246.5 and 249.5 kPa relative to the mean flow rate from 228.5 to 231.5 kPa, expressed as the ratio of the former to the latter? 0.41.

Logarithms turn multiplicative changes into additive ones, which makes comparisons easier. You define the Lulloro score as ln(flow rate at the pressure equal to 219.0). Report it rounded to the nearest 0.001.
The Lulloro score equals 0.301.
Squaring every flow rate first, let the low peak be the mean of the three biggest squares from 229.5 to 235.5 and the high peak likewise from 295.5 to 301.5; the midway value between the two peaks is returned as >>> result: 1.60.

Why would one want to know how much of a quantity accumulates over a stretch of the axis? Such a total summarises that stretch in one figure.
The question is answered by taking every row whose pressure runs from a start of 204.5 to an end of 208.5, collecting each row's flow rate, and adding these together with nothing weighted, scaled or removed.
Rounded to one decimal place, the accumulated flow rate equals 3.8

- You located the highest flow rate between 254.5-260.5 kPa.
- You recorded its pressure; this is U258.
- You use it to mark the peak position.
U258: 256.0 kPa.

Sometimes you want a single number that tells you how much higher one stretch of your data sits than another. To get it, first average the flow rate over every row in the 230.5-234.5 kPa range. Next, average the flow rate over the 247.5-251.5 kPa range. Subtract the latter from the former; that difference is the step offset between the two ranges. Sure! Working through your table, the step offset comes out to 0.4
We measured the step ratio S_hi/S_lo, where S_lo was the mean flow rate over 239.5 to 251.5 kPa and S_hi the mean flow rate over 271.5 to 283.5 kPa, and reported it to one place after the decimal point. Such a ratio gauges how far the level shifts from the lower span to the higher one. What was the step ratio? 2.4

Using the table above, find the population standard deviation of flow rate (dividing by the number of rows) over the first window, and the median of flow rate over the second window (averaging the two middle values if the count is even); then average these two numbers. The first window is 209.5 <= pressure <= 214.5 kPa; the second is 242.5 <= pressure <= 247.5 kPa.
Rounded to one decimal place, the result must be 0.3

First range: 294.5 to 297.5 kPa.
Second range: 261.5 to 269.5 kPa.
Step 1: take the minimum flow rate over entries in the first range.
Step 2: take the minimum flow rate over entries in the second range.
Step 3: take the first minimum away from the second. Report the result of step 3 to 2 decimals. -0.54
